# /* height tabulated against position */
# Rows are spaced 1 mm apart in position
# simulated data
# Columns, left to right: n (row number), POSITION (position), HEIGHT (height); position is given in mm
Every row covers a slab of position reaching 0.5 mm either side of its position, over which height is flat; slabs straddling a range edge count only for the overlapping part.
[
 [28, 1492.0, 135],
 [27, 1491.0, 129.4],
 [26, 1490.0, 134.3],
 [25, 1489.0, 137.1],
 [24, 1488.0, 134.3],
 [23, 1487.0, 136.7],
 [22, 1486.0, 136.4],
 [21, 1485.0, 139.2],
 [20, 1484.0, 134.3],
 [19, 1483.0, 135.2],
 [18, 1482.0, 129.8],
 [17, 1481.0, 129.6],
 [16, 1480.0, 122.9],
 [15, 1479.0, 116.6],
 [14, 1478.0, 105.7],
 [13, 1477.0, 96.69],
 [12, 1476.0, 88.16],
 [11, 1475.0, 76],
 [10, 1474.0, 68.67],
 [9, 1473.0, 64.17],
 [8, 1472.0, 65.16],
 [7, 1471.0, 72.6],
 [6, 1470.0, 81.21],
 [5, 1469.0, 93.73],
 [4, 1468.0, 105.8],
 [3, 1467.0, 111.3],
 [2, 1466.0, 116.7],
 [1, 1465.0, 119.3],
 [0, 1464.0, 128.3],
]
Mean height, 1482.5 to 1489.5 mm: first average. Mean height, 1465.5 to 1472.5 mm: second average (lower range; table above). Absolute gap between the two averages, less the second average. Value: -49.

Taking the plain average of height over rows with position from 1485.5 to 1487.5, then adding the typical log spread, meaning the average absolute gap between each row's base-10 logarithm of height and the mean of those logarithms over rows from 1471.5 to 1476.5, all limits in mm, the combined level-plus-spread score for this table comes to 136.6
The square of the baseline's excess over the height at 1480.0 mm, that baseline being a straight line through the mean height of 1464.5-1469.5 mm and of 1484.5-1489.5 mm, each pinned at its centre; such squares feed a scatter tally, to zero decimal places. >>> 18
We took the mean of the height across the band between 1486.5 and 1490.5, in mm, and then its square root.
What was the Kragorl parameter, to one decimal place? 11.6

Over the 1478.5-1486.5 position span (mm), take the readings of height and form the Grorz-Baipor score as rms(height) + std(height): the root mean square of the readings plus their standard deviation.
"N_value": 138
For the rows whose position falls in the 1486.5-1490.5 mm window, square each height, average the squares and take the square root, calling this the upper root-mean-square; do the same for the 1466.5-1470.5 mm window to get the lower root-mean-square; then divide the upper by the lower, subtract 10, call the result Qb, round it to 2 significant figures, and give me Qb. -8.6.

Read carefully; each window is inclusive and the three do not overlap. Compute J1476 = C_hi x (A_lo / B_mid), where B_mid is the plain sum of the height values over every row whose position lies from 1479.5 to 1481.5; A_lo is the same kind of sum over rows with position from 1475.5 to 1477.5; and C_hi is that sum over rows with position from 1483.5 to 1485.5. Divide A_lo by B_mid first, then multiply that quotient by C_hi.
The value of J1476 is 200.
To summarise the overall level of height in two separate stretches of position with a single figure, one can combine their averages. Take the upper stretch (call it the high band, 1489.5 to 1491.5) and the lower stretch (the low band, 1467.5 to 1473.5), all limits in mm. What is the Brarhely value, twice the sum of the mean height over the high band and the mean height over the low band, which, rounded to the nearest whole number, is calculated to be 425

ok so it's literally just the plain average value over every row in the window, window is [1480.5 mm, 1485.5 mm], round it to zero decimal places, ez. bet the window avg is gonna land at 134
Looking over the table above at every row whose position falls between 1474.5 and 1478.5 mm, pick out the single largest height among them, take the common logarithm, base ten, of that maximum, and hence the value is 2.02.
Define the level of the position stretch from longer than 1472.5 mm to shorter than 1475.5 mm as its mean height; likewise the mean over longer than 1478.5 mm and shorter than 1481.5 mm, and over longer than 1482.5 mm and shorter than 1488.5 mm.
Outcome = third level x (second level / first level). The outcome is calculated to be 240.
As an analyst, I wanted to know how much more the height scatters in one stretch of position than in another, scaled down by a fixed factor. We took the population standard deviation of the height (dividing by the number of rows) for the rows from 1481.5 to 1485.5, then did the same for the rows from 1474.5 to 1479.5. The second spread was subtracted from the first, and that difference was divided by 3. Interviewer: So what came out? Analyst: -3.5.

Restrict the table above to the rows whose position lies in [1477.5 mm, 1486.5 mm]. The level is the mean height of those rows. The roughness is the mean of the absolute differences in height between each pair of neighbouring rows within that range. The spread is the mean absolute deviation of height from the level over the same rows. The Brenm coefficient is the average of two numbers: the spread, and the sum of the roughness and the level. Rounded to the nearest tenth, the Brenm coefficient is 70.5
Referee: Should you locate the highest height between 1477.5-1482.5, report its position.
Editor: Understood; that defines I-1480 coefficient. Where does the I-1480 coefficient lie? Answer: 1482.0 mm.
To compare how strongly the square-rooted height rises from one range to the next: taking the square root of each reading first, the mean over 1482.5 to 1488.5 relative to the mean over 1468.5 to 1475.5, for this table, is 1.35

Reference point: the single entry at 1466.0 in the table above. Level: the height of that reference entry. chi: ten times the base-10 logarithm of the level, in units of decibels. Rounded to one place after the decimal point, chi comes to 20.7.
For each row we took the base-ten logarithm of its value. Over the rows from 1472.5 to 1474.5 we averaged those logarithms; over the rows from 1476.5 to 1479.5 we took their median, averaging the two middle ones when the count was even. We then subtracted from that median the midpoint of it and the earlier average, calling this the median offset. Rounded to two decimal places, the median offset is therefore 0.10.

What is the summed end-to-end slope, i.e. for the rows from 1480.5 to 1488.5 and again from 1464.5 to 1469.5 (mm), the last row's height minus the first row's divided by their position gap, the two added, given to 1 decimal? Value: -5.7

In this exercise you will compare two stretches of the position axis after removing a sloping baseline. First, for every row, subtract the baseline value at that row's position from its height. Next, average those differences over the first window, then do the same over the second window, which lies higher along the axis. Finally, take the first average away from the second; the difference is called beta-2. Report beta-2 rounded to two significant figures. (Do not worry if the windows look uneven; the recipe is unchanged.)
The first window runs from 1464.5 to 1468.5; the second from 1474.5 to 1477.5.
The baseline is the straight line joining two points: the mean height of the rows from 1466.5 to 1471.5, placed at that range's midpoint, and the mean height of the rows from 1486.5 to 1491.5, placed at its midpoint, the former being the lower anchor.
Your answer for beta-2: -46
